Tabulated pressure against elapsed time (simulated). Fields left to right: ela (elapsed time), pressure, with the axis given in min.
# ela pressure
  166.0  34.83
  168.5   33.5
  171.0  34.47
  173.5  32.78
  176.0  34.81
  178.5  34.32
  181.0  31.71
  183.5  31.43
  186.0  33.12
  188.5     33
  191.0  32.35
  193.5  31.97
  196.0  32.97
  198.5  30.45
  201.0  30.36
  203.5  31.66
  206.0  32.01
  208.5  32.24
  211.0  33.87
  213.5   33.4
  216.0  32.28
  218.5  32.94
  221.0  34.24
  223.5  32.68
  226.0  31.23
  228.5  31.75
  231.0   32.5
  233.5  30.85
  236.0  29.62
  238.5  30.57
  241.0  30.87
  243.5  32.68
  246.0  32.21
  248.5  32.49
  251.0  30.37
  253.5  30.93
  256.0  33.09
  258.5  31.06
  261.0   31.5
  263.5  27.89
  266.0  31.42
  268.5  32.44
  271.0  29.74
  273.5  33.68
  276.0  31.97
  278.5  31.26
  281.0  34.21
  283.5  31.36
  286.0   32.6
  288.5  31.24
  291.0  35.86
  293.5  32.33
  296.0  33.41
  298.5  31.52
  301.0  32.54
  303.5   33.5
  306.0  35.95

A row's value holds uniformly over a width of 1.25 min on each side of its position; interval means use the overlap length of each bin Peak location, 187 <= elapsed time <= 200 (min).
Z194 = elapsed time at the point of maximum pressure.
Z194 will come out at 188.5 min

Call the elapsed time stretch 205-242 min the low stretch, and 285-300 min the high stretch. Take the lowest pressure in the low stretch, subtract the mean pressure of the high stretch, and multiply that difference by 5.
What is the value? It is -16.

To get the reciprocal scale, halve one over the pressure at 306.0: 0.0139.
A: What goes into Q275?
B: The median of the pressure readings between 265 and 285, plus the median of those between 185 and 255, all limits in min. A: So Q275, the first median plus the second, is 63.9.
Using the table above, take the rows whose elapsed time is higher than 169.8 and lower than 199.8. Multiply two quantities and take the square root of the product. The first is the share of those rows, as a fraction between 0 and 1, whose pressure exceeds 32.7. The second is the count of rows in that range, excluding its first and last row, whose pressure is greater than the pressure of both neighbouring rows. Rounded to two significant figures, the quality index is 1.3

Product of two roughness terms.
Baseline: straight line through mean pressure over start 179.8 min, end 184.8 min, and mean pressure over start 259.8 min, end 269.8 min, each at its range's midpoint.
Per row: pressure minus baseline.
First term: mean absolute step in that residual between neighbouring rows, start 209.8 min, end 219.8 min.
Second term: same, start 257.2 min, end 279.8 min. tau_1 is 1.6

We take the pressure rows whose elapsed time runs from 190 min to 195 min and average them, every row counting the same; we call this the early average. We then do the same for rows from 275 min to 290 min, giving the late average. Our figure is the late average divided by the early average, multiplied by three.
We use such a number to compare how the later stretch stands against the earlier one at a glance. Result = 3.00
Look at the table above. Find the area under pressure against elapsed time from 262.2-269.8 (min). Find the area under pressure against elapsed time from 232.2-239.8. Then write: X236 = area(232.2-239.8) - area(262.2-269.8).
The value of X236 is -2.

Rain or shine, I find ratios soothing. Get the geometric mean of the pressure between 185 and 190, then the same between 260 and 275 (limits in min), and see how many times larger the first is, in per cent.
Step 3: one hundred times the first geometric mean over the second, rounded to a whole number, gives 106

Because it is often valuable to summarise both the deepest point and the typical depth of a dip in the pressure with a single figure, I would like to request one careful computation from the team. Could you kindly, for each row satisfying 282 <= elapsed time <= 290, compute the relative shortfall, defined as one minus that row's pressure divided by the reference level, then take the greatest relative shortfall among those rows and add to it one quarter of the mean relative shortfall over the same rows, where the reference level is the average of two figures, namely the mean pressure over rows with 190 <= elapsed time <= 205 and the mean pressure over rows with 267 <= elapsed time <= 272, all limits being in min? 0.001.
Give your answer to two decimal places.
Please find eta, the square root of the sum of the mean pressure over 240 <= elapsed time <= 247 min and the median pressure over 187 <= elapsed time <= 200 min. 8.02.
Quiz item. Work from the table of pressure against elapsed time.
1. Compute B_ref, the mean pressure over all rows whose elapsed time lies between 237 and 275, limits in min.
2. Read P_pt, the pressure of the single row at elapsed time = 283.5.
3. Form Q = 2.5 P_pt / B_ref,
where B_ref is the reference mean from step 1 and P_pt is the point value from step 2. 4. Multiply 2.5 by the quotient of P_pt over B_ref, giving 2.50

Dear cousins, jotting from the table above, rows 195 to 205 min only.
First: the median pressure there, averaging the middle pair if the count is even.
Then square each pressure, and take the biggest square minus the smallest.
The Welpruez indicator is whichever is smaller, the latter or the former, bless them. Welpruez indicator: 31.1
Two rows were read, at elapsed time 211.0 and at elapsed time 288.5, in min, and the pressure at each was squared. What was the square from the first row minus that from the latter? 171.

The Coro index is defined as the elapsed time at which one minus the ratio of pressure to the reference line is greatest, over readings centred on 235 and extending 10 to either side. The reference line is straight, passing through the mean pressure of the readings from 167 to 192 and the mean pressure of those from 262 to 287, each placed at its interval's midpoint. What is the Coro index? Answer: 236.0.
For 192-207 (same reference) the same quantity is 201.0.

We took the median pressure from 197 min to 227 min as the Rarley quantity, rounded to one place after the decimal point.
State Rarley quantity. 32.3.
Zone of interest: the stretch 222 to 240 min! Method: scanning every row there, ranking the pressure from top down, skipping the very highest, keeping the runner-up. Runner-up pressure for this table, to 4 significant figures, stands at 32.50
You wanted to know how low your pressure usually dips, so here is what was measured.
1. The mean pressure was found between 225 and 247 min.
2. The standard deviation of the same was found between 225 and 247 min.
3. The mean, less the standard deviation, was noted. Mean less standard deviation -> 30.4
